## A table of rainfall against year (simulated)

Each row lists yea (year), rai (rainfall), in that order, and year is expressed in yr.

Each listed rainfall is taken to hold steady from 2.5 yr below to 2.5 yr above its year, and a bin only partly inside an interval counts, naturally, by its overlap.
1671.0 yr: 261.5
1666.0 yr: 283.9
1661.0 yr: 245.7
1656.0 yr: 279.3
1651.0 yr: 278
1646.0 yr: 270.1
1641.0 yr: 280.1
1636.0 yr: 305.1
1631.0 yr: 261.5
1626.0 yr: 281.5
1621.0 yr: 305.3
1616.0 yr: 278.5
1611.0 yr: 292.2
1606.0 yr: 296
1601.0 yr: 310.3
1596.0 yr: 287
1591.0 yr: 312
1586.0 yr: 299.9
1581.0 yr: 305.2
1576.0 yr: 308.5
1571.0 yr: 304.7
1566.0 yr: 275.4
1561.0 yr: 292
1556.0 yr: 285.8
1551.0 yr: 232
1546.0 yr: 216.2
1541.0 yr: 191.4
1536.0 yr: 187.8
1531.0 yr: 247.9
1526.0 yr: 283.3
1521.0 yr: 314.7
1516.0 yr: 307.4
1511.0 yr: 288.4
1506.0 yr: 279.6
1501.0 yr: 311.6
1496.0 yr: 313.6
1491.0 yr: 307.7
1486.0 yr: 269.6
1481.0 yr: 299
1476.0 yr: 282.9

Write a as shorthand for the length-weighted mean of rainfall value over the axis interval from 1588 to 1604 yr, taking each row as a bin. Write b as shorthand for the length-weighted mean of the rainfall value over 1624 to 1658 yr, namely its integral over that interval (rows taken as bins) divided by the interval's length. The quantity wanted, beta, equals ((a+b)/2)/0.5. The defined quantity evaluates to 582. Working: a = 303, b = 279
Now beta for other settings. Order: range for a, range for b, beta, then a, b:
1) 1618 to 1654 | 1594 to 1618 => 576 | 283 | 293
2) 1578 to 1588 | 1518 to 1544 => 549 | 303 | 246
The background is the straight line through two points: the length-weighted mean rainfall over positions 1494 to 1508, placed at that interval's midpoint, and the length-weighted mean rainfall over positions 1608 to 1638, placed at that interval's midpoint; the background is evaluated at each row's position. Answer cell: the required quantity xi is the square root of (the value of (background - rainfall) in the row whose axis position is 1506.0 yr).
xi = 4.7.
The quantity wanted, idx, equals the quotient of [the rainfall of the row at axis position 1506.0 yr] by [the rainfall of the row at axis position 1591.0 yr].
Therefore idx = 0.90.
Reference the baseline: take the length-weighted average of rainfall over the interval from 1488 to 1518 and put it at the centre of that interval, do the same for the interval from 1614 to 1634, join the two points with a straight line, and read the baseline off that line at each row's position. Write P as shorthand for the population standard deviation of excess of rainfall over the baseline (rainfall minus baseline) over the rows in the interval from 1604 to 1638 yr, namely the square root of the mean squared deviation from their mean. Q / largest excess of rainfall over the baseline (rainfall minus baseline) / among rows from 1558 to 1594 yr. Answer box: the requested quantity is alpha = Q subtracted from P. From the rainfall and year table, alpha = -10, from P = 15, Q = 25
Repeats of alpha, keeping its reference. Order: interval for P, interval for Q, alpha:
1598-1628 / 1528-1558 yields 18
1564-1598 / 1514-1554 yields -4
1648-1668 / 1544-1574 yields 1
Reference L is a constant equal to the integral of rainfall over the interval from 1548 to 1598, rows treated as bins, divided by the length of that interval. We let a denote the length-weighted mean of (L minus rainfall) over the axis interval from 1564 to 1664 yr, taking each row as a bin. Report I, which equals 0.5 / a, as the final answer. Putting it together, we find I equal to 0.73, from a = 1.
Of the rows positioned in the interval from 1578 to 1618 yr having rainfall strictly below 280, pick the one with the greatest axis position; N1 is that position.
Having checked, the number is 1616.0 yr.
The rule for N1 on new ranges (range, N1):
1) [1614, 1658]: 1656.0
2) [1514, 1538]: 1536.0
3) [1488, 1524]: 1506.0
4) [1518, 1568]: 1566.0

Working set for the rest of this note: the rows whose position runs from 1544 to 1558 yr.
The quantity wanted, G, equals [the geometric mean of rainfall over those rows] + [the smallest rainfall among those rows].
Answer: 459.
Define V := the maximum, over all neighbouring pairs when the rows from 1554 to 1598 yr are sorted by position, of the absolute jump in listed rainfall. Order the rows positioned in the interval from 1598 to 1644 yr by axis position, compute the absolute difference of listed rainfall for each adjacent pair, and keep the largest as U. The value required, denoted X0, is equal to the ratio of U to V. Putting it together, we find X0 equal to 1.5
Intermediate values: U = 44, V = 29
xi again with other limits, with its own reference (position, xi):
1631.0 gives 5.0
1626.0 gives 2.3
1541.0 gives 10.3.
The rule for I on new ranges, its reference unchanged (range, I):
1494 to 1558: 0.02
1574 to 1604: -0.04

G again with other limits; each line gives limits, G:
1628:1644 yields 543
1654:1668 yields 515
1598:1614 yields 592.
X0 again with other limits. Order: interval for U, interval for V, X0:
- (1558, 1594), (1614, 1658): 0.7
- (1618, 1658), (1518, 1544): 0.7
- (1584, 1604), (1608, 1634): 0.9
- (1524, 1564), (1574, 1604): 2.4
